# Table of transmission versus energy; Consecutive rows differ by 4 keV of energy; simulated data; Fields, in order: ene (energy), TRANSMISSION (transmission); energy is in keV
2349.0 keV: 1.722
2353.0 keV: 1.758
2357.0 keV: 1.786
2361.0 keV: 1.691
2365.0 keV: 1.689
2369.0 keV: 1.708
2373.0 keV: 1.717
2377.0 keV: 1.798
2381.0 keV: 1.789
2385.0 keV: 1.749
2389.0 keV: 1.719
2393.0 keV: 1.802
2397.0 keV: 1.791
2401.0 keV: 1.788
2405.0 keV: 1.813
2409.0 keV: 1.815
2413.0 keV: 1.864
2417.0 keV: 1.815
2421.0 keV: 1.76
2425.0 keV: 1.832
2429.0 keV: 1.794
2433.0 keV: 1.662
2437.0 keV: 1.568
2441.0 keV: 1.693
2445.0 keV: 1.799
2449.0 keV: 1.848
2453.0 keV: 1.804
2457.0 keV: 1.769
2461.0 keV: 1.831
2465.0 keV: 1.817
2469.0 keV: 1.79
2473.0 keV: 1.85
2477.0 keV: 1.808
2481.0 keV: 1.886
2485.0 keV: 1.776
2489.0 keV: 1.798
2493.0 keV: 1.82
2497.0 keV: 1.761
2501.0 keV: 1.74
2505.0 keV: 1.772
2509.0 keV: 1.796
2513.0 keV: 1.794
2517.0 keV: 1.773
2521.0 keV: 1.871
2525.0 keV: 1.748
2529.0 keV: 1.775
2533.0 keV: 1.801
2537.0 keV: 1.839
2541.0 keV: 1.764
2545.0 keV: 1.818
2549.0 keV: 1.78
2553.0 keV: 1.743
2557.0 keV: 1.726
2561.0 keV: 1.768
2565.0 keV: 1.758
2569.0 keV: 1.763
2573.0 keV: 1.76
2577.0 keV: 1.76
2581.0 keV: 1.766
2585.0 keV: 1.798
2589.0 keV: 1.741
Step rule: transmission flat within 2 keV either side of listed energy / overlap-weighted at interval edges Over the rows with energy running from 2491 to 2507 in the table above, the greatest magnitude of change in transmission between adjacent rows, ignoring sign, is 0.059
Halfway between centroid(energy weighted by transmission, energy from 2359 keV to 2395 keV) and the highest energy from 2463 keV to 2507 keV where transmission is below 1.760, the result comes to 2439.1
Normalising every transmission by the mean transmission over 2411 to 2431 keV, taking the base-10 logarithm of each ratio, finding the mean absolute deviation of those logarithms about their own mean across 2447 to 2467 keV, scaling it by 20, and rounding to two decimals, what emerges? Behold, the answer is 0.10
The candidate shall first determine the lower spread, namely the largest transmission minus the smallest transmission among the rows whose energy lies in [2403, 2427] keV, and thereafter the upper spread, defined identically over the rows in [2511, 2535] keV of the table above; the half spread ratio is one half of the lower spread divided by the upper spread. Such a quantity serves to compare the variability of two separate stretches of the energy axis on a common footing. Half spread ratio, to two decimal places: 0.42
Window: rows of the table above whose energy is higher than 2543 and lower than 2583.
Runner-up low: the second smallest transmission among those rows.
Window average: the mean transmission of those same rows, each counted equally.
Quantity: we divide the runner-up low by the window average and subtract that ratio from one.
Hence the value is 0.012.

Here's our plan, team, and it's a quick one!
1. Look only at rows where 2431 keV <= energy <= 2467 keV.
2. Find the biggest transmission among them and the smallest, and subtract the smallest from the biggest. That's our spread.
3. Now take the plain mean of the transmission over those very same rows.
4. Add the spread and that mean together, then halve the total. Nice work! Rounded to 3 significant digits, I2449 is 1.02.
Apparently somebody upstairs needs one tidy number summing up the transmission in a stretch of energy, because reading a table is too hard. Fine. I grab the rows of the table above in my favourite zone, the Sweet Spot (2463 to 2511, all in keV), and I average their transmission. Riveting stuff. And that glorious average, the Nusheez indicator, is 1.801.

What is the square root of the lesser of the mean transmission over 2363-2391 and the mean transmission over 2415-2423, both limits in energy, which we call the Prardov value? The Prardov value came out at 1.32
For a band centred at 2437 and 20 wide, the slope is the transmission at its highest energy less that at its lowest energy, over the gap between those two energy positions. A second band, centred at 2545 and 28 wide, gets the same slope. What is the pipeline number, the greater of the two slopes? 0.0003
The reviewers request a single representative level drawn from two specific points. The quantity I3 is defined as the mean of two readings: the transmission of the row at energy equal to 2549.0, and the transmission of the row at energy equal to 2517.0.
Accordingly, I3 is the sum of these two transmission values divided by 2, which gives 1.78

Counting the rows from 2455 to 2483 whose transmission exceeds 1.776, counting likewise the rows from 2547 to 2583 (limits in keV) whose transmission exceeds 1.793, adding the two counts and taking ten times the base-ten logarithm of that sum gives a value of 7.8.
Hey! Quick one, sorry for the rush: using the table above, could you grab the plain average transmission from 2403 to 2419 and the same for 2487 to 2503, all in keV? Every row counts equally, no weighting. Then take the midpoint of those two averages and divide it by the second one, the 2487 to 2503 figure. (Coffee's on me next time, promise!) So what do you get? 1.01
